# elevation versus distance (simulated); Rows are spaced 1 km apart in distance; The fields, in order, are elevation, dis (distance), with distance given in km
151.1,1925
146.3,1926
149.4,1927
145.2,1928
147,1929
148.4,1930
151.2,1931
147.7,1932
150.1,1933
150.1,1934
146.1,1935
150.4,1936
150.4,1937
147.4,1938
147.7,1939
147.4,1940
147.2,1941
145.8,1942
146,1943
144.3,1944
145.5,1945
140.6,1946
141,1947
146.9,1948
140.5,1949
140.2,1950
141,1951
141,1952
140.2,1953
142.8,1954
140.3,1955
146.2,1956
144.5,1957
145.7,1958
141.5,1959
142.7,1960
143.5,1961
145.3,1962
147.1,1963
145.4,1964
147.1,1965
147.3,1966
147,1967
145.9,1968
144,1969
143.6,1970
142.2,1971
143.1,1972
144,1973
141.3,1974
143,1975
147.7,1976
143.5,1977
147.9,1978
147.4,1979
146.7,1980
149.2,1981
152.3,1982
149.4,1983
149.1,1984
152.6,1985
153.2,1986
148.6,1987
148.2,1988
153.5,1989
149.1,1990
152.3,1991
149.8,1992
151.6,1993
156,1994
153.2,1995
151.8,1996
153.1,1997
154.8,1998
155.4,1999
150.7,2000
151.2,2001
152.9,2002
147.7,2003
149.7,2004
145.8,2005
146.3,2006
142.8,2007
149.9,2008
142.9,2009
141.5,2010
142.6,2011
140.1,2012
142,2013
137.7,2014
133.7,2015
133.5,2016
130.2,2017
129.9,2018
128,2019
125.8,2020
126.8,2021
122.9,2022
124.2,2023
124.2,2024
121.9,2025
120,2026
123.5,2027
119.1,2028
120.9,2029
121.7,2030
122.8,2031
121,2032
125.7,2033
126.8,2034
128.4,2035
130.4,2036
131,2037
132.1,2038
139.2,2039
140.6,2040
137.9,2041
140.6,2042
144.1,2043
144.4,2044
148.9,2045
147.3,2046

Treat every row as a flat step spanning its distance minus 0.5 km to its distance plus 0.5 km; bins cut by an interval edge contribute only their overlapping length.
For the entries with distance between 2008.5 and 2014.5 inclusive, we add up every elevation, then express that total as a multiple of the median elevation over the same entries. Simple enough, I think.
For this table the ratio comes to 6.0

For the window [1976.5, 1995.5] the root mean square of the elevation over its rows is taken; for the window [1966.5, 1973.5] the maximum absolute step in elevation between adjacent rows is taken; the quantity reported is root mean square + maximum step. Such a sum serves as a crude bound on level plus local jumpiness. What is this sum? 152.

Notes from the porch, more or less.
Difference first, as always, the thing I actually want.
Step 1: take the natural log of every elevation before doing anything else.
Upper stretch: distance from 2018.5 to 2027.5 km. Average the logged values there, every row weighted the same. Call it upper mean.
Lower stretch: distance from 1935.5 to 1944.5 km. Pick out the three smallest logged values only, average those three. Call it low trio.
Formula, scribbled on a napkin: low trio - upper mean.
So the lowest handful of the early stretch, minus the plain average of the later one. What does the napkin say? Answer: 0.16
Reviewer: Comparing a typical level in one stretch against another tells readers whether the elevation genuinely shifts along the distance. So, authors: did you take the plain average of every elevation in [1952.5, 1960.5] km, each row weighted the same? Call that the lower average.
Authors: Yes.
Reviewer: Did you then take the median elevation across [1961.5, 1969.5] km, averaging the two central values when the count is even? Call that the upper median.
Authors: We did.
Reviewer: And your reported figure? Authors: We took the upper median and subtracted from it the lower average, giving 3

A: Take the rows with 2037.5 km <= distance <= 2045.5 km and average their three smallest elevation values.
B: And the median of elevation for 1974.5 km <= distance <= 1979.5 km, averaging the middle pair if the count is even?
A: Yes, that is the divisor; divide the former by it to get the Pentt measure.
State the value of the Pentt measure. 0.93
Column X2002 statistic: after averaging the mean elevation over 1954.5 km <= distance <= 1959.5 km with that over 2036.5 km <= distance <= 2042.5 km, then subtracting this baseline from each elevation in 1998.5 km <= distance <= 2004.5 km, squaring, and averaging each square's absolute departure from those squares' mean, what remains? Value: 45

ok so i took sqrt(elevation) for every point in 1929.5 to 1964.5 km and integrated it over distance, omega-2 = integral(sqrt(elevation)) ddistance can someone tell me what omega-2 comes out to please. 422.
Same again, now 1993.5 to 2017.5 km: 290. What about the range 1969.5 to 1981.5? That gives 144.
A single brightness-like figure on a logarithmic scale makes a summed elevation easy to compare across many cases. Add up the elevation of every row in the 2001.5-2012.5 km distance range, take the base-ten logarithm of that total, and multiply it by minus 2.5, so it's -8.0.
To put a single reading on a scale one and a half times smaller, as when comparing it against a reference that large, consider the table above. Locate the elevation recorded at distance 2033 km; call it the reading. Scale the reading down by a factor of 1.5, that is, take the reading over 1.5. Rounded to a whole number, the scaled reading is 84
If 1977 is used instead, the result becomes 96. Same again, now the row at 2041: 92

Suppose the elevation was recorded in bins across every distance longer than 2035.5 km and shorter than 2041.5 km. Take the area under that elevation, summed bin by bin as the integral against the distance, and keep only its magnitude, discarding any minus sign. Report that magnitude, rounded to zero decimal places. 811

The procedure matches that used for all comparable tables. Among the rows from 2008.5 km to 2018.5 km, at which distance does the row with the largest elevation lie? 2009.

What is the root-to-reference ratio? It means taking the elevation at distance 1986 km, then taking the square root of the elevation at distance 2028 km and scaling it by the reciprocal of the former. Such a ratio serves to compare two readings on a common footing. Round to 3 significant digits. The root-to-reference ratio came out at 0.0712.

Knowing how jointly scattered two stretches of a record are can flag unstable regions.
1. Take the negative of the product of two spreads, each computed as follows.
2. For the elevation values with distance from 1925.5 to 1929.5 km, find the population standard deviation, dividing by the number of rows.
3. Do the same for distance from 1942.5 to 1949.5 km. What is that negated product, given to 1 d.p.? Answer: -4.0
